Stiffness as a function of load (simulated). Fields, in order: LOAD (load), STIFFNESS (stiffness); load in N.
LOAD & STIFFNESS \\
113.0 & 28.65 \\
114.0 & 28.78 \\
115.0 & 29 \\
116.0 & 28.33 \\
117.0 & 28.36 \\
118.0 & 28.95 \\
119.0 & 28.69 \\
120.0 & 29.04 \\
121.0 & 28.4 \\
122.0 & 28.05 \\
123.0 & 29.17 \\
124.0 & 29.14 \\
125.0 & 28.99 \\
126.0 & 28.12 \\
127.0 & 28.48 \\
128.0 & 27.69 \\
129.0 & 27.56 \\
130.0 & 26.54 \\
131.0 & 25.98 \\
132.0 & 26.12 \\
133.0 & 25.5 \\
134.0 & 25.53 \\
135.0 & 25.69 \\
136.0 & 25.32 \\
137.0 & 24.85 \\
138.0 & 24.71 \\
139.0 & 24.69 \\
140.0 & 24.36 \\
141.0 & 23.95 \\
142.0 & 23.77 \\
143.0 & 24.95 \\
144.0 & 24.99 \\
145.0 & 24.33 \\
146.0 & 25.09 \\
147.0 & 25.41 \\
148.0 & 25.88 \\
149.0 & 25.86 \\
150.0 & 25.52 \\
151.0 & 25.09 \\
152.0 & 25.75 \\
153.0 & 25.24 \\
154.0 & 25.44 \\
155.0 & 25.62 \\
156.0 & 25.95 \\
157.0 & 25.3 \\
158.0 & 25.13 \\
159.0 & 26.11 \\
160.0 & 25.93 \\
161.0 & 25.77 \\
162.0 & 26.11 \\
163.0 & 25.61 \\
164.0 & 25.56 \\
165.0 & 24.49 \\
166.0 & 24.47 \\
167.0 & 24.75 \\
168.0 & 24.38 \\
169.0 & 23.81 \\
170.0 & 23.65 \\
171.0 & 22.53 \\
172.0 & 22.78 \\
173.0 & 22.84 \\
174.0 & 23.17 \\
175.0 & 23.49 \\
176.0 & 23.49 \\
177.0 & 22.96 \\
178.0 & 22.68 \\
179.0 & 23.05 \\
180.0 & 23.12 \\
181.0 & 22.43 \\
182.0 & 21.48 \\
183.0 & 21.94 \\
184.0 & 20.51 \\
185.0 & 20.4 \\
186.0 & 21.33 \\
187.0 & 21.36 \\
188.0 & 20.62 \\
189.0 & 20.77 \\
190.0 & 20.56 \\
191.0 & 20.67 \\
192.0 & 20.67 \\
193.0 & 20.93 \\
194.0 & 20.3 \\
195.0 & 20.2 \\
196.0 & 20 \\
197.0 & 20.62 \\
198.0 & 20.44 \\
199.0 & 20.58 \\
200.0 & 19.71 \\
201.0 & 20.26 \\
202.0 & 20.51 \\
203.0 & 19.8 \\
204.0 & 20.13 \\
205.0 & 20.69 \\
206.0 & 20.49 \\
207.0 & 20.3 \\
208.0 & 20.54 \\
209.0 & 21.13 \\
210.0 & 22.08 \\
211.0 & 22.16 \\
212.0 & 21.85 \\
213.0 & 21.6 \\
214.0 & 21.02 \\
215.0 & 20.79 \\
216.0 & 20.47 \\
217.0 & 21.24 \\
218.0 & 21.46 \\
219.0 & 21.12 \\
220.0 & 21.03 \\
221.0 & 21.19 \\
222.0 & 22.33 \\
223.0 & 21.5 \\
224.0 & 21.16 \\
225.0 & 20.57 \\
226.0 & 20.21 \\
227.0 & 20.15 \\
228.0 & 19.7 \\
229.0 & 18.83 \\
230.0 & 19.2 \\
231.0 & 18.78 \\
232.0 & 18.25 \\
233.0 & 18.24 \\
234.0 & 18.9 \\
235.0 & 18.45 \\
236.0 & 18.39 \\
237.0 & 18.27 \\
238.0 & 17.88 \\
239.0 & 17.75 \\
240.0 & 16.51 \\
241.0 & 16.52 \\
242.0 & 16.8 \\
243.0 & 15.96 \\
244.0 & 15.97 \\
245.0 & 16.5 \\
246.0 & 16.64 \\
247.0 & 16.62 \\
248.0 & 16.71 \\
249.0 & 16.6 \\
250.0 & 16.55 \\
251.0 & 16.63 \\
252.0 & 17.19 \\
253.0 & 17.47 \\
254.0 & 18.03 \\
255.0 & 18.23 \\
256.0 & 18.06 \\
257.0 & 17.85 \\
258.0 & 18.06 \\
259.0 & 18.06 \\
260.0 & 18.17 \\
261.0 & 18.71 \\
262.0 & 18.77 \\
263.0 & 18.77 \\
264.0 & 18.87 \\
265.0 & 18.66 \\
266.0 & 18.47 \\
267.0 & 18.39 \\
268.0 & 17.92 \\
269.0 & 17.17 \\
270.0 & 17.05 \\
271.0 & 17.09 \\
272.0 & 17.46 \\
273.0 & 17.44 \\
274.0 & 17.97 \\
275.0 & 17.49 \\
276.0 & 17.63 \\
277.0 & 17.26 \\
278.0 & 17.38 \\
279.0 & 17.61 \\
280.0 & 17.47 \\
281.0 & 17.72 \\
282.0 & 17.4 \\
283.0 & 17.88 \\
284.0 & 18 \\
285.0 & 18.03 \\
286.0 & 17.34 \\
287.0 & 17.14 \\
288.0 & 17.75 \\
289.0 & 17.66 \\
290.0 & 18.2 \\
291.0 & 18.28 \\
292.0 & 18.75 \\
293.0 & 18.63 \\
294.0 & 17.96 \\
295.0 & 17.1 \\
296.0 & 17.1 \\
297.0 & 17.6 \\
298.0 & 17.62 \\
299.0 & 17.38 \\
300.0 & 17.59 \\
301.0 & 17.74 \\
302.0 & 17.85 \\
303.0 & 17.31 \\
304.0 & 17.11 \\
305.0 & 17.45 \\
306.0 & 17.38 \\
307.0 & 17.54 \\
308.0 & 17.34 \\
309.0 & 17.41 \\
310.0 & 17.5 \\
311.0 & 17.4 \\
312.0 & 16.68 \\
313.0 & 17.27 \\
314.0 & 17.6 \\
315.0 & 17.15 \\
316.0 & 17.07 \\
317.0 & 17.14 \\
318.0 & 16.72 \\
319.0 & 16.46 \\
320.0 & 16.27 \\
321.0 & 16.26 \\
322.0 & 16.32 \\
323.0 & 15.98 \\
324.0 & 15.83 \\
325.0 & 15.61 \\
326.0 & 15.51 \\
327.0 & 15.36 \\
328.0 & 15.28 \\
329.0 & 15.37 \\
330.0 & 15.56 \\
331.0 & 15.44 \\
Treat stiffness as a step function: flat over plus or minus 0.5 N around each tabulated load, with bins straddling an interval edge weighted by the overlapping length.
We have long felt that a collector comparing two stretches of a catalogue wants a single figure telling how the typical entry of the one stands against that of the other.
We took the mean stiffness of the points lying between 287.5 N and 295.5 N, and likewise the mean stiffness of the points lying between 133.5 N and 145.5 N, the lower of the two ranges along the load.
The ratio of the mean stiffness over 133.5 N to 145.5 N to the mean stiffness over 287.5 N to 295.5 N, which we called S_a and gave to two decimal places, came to 1.37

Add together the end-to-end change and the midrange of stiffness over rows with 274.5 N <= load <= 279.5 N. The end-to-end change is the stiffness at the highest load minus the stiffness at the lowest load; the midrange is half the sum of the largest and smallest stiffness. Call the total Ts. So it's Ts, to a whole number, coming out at 18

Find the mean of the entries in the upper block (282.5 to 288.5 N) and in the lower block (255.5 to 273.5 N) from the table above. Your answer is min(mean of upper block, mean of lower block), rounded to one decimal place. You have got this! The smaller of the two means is 17.7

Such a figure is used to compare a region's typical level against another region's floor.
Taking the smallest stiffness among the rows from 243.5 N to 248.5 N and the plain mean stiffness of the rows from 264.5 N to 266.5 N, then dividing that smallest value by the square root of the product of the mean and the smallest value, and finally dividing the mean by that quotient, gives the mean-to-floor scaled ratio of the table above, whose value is 20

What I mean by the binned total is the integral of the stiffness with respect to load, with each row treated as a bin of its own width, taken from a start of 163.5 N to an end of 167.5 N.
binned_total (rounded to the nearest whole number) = 99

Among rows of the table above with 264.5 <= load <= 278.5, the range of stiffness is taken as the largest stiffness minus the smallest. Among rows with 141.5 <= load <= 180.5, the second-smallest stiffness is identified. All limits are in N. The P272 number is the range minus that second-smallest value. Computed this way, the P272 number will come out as -21.1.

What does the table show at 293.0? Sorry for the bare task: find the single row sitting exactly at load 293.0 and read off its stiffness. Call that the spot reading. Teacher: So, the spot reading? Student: 18.63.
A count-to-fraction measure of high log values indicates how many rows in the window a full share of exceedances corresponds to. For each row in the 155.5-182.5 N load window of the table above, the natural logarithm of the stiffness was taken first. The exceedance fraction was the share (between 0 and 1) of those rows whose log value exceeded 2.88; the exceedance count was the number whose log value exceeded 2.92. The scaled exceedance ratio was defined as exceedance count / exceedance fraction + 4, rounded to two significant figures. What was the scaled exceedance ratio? 31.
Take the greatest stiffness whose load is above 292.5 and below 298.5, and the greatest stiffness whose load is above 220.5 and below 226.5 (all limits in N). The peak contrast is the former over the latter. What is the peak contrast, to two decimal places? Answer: 0.83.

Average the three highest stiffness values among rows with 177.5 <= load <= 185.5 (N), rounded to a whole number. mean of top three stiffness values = 23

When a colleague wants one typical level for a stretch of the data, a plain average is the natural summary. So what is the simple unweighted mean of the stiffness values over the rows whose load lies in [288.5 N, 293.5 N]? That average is 18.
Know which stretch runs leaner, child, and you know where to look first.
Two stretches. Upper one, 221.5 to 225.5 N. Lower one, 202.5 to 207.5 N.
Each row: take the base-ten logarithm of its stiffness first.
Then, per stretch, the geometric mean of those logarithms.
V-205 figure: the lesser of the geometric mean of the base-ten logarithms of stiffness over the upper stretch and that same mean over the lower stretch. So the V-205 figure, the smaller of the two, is 1.31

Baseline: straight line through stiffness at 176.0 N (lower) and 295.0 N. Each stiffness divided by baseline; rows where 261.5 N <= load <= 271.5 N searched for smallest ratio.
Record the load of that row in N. 270.0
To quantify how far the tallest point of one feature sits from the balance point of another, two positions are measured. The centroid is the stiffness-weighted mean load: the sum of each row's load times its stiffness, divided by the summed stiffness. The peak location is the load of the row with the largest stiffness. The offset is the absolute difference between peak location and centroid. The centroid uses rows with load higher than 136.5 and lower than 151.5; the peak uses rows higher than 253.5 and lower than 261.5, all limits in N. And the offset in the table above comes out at 116.9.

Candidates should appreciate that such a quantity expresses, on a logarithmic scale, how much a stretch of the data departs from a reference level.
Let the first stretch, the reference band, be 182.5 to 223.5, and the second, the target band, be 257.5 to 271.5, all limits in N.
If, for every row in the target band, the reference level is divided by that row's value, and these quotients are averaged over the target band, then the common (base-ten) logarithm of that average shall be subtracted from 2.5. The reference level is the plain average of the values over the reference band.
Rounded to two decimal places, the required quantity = 2.44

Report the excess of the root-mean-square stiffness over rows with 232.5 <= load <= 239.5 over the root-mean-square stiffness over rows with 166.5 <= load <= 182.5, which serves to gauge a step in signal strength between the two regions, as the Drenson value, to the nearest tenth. -4.9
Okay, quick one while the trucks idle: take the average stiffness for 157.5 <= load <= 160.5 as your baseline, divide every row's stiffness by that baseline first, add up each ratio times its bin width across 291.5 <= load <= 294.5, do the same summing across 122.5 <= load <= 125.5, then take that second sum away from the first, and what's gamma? -1.24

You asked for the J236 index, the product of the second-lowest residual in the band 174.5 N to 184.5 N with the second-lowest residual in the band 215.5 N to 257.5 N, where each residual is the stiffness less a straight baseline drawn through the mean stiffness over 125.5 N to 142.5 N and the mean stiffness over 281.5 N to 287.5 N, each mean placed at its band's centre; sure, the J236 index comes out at 6.7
